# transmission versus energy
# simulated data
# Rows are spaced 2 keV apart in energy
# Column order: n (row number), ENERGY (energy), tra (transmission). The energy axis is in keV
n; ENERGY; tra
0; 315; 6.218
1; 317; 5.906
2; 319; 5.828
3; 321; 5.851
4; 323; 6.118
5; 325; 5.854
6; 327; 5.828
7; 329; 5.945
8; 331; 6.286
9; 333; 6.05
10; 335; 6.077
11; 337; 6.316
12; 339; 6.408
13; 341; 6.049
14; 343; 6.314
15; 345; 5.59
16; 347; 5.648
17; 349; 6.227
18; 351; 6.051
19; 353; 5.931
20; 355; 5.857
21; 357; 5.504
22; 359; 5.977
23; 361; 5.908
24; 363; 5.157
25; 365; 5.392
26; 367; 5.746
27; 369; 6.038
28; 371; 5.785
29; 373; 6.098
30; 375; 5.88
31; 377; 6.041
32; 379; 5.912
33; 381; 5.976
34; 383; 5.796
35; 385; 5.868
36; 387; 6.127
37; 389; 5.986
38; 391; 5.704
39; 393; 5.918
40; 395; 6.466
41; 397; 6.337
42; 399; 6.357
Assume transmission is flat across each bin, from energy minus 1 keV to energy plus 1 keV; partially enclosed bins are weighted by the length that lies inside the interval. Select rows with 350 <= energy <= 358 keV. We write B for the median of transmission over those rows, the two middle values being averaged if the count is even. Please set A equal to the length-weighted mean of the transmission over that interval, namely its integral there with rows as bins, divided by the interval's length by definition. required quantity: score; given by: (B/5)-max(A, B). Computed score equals -4.72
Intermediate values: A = 5.84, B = 5.89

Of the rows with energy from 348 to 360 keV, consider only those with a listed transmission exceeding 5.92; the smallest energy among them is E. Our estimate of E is 349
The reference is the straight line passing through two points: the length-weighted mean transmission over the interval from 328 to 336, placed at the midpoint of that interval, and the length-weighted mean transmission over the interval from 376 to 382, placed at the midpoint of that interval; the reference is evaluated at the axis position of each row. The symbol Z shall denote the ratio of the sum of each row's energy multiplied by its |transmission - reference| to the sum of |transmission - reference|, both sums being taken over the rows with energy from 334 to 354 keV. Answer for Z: 343.9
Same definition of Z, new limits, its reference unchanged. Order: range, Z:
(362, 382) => 366.6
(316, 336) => 323.9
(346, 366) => 358.4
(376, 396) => 389.4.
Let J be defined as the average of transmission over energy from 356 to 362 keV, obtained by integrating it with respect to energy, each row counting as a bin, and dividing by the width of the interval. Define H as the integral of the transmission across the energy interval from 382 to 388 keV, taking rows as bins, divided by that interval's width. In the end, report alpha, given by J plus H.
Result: 11.7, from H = 5.93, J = 5.80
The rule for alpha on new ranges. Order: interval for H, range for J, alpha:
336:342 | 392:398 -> 12.5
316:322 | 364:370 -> 11.6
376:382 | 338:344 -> 12.2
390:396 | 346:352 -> 12.0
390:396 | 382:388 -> 12.0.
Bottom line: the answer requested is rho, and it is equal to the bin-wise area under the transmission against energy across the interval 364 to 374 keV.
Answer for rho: 58.1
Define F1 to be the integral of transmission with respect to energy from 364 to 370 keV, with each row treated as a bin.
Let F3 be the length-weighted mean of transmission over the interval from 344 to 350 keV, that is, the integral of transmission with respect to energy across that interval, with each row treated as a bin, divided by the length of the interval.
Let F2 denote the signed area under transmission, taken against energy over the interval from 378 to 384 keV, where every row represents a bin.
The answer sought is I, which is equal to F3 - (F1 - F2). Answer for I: 6.8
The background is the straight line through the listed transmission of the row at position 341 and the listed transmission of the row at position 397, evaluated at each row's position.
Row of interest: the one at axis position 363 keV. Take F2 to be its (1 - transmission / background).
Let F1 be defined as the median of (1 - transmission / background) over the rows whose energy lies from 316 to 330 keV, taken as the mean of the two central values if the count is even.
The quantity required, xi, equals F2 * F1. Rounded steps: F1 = 0.02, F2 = 0.16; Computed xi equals 0.003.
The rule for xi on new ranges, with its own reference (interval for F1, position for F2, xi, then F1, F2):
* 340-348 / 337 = -0.002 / 0.04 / -0.05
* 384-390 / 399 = 0.000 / 0.05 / 0.00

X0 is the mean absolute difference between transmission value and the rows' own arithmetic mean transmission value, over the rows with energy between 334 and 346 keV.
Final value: 0.22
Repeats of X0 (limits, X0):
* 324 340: 0.18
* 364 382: 0.16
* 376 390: 0.09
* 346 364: 0.25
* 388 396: 0.22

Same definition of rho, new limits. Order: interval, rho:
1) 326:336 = 60.4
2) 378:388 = 59.4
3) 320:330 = 59.2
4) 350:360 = 58.6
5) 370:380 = 59.4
